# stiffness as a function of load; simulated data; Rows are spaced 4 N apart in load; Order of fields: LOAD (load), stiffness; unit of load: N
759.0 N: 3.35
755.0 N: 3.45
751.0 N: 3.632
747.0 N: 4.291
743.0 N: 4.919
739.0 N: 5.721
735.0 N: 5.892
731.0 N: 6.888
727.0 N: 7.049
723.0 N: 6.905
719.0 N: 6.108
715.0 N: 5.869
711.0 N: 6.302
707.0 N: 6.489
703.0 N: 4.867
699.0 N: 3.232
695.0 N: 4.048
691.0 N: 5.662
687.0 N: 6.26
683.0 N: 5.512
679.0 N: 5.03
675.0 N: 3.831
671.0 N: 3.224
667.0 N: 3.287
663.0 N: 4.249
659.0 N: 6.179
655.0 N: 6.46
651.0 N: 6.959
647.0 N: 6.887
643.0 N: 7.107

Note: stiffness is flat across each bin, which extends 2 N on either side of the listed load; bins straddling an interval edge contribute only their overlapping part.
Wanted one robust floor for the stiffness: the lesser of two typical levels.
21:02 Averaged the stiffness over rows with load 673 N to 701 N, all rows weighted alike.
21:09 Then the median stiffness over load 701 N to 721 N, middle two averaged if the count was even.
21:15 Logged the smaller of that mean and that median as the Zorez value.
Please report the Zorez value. 4.80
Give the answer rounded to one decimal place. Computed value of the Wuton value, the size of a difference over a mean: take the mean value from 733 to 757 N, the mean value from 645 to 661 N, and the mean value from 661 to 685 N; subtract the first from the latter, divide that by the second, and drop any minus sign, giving 0.1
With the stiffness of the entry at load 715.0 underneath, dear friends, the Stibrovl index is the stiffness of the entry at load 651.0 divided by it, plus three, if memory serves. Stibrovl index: 4.19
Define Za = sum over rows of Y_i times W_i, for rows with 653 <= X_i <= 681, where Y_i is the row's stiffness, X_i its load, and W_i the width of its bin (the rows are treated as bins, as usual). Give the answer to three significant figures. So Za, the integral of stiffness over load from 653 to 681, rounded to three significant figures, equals 129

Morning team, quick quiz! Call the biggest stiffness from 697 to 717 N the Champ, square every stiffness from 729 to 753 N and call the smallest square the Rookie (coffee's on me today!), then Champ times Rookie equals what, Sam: 86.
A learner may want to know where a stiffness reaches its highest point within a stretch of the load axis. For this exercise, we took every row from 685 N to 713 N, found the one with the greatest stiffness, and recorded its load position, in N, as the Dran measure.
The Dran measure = 707.0 N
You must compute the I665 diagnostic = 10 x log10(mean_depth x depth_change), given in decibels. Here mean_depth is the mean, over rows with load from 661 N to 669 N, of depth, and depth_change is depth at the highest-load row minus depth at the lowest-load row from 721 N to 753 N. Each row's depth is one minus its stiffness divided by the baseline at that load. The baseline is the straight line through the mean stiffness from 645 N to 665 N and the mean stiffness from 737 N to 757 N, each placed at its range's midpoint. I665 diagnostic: -6.7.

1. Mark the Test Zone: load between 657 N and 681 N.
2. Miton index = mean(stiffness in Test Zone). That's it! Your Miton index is 4.3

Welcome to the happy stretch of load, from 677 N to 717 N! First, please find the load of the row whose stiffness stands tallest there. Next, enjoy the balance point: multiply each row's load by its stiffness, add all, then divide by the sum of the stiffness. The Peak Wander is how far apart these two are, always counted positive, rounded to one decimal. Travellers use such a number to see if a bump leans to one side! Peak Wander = 9.6 N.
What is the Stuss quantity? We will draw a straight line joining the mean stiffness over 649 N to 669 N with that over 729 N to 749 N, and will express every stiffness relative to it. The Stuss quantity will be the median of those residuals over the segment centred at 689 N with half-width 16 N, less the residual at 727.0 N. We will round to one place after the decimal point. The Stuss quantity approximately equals -2.0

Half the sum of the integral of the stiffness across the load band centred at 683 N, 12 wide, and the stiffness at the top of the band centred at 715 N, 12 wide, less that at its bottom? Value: 34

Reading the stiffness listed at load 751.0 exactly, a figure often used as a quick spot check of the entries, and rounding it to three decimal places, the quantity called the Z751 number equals 3.632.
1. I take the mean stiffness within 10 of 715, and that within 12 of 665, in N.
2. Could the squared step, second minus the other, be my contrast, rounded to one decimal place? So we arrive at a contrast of 3.2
